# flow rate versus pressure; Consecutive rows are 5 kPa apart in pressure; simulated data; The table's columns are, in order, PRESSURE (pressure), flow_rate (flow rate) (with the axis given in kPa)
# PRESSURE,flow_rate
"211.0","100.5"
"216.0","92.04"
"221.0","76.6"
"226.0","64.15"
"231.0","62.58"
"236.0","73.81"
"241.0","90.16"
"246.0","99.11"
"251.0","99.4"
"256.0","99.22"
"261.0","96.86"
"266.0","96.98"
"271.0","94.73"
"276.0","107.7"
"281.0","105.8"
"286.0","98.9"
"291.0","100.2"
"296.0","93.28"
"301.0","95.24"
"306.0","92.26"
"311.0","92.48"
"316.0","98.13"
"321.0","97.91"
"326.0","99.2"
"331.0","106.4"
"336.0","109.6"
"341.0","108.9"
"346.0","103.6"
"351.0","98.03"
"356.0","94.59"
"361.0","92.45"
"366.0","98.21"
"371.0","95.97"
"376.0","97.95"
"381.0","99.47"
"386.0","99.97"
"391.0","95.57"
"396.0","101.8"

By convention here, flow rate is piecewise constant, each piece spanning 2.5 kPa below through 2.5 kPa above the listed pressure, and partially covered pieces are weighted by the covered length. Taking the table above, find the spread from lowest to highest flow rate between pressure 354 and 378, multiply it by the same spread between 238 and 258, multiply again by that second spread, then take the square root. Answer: 22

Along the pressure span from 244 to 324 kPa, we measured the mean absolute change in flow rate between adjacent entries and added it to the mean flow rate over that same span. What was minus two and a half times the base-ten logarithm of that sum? -5.01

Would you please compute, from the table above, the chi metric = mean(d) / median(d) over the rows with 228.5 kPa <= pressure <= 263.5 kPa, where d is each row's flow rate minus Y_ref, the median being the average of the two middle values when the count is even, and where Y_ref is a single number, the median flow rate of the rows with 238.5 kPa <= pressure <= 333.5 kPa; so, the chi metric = 7.4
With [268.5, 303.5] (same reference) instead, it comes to 1.7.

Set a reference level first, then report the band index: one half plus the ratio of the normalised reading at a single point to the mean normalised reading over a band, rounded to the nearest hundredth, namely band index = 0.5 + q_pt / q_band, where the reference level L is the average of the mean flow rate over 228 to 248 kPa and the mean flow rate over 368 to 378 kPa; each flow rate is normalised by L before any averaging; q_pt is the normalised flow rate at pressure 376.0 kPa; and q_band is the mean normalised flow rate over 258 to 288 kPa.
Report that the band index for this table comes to 1.48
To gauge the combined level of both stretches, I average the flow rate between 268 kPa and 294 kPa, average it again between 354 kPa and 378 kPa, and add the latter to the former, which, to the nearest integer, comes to 197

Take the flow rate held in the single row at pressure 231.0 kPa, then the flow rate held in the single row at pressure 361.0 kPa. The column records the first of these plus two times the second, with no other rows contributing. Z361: 247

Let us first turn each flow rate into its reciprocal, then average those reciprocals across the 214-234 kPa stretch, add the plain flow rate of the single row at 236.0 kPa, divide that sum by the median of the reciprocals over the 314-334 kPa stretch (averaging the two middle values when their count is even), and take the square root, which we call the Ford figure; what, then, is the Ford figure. 85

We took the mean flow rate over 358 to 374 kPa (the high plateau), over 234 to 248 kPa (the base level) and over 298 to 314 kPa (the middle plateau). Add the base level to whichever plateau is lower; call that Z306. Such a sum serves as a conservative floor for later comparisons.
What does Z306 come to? 181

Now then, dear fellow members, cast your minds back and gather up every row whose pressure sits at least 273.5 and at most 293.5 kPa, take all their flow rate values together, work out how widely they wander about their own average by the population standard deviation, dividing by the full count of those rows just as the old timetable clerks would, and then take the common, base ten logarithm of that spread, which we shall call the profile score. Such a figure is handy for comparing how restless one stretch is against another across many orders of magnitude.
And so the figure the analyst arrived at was 0.57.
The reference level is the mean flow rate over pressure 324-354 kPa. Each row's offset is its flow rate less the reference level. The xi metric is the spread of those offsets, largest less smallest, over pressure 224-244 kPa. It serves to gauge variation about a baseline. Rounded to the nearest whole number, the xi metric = 28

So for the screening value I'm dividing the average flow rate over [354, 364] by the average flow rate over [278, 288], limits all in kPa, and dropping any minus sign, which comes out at 0.91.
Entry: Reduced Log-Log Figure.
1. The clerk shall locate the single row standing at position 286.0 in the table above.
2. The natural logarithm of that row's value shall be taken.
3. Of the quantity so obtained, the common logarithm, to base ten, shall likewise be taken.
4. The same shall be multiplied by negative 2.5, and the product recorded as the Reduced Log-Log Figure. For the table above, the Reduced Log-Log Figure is -1.66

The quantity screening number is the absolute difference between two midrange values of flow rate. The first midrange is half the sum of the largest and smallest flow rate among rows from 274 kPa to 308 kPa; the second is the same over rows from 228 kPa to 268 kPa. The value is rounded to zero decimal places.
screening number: 19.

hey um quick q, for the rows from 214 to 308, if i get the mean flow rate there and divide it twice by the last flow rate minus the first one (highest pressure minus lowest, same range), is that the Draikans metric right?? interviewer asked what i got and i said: 1891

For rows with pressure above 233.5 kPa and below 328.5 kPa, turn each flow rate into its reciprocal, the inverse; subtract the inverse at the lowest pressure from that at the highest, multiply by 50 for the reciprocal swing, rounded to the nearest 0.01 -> -0.17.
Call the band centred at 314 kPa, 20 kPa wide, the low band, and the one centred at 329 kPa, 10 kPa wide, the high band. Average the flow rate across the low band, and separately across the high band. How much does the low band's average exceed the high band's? -8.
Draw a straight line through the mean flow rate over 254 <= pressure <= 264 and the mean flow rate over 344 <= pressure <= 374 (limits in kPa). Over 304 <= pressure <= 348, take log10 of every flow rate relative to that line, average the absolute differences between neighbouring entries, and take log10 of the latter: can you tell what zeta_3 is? -1.90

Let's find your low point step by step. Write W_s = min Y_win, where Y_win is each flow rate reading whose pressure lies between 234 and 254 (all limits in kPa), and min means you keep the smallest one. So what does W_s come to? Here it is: 73.81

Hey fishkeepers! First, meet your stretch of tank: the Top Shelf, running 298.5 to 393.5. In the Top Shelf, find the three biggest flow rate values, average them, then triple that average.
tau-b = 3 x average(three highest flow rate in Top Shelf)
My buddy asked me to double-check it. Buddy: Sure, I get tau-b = 325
